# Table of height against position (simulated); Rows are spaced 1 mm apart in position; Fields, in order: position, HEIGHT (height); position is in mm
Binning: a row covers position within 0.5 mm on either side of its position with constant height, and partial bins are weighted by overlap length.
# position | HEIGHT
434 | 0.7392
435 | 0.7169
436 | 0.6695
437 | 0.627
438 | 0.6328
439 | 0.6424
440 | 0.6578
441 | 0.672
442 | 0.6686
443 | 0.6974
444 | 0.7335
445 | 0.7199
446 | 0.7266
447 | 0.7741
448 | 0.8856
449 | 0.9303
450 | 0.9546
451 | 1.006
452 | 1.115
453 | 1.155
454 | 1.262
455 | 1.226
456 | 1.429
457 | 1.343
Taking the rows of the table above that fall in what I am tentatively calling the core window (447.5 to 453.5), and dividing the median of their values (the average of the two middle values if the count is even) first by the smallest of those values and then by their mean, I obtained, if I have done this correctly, 1.10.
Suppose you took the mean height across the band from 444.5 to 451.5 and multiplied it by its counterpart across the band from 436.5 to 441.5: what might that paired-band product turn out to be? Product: 0.55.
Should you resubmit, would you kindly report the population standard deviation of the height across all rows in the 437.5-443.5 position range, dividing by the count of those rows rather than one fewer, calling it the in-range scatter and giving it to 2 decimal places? 0.02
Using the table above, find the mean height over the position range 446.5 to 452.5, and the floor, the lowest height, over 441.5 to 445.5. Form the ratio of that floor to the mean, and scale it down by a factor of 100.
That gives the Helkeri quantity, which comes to 0.0071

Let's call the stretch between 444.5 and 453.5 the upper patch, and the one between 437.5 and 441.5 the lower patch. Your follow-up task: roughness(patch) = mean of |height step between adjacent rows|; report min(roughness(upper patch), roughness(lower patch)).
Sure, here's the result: 0.0131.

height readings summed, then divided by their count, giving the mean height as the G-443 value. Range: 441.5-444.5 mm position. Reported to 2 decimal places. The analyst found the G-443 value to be 0.70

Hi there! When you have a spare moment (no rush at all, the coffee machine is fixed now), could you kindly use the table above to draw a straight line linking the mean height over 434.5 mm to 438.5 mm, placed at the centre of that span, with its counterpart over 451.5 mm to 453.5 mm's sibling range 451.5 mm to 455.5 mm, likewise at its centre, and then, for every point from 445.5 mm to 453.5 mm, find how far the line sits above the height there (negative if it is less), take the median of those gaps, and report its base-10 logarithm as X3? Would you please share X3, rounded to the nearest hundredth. -0.91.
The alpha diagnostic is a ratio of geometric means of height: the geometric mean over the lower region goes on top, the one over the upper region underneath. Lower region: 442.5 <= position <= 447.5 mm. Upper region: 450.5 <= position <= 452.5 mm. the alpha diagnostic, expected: 0.69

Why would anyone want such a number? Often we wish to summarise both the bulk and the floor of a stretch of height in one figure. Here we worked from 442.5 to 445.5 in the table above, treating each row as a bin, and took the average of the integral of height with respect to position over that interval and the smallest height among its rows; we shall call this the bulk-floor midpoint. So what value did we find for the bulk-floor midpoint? 1.4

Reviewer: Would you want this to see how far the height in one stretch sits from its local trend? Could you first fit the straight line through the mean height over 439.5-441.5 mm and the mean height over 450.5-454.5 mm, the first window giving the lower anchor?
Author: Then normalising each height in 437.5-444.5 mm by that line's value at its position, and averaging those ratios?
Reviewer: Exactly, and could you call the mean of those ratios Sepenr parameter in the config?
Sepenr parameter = 0.99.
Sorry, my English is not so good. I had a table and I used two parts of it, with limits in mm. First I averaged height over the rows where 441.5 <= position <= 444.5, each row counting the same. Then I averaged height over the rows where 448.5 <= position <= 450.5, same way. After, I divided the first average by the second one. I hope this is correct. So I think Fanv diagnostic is 0.74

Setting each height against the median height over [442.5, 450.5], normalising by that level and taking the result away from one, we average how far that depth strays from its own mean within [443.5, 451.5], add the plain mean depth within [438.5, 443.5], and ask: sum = 0.25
